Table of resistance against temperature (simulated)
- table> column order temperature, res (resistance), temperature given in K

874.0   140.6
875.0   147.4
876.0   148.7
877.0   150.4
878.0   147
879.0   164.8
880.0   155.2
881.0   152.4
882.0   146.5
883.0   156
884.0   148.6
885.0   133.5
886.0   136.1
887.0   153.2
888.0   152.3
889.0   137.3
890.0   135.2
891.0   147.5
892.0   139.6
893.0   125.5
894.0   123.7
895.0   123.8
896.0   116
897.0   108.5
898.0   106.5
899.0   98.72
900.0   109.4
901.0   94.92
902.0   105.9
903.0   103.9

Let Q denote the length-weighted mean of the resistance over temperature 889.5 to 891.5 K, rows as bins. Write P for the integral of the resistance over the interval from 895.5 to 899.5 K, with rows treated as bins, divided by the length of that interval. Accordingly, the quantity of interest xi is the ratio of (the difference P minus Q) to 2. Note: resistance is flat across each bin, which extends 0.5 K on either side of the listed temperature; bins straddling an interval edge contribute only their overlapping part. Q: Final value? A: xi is -17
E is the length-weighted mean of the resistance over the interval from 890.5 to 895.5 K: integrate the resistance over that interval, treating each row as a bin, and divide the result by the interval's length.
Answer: 132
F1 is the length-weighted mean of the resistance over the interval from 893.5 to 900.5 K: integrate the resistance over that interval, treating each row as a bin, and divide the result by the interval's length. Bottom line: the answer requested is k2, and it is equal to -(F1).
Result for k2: -112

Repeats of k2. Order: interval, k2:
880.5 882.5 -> -149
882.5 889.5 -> -145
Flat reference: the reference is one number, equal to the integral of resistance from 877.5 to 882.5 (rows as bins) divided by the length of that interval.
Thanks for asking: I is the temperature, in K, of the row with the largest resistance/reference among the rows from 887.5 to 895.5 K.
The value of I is 888.0 K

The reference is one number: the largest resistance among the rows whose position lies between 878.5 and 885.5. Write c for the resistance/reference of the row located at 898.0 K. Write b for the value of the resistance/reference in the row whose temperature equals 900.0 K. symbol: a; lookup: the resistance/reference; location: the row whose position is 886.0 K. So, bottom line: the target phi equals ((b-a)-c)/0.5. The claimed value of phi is -1.62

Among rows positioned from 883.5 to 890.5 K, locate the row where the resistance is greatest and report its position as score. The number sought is 887.0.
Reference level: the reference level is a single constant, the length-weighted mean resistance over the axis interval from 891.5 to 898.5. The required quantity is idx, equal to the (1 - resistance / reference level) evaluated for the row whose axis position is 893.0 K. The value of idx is -0.04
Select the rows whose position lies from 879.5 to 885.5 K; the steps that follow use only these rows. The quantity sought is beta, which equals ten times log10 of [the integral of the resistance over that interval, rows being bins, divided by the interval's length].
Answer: 21.7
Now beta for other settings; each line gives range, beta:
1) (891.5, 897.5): 20.9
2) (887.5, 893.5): 21.4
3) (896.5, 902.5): 20.2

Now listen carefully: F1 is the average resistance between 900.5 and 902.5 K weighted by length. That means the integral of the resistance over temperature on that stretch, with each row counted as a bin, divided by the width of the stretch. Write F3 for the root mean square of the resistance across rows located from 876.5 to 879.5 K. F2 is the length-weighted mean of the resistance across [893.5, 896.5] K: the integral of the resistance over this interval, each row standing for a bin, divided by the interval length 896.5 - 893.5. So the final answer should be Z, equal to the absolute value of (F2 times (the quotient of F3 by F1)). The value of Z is 186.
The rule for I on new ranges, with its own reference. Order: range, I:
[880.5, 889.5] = 883.0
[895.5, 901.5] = 896.0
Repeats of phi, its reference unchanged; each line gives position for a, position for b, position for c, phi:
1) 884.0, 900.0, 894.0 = -1.98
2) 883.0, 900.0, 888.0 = -2.41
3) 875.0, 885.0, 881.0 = -2.02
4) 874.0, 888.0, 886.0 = -1.51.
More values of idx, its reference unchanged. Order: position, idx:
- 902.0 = 0.12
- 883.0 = -0.29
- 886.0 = -0.13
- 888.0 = -0.26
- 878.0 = -0.22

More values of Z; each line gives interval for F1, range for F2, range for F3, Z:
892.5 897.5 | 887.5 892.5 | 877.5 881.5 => 185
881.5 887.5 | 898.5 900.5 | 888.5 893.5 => 98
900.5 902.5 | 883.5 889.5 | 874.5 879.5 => 217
